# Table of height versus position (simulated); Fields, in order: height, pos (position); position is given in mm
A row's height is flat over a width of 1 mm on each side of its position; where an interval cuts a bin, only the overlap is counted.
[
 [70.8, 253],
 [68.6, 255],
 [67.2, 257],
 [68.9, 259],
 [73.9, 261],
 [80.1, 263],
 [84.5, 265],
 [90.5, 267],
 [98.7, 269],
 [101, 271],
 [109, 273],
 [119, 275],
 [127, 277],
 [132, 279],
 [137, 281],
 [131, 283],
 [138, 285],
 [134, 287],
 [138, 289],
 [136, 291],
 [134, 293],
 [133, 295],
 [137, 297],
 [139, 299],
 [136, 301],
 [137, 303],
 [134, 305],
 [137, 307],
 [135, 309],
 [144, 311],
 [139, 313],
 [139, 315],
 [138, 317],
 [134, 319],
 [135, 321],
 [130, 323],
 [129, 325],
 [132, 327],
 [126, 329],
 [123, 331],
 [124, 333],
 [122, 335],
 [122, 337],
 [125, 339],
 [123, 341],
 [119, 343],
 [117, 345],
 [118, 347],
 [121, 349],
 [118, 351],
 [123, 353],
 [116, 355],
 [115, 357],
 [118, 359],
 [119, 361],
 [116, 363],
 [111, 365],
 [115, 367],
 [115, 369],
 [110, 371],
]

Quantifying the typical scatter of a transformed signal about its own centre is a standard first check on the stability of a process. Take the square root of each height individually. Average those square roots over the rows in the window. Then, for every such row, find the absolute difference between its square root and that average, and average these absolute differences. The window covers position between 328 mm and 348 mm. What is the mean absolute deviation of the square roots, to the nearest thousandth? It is 0.106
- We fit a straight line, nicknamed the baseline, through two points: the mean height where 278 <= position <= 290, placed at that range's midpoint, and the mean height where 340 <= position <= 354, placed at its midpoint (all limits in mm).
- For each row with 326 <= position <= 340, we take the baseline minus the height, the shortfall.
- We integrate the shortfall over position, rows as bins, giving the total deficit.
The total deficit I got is -23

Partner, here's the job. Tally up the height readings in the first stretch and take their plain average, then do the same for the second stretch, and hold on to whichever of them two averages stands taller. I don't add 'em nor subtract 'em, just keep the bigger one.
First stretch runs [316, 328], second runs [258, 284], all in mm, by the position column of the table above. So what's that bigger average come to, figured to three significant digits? 133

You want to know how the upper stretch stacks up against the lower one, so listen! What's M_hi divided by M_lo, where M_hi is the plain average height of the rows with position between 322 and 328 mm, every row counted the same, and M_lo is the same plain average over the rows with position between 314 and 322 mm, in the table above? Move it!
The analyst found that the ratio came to 1.0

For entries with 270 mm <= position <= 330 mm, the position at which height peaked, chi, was 311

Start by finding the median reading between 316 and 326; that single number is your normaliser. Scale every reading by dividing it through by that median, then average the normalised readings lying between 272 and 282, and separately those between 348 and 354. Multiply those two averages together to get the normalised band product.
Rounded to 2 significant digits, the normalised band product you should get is 0.84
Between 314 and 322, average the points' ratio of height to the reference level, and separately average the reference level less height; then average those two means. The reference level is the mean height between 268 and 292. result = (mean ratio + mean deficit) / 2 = -5.2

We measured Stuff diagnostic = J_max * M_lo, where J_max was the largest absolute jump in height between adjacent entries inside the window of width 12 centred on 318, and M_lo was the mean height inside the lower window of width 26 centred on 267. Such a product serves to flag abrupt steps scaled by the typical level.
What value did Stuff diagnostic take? 469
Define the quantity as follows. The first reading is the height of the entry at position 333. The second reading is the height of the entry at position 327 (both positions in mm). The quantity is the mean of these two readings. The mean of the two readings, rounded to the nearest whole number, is 128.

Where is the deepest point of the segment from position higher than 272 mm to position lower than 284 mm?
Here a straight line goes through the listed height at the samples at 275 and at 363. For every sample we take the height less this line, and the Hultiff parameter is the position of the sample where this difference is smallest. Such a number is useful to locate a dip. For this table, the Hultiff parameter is 273 mm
